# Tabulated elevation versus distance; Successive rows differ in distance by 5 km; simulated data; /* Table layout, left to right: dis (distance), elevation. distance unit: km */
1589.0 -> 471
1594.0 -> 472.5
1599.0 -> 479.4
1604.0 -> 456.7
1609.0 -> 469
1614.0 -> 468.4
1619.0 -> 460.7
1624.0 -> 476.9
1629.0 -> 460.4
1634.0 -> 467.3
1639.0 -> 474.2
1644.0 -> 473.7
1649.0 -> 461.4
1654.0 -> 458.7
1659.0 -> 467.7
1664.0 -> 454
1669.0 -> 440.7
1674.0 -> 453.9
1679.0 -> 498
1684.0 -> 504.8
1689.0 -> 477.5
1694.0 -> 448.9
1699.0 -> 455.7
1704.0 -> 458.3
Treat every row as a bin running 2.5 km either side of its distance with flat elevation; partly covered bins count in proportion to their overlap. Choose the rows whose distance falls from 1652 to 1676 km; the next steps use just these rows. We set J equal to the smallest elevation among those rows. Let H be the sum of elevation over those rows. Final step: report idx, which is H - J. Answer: 1834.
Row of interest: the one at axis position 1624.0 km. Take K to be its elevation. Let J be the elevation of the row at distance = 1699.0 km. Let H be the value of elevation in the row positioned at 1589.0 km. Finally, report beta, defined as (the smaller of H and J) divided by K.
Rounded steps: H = 471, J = 455.7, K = 476.9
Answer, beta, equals 0.96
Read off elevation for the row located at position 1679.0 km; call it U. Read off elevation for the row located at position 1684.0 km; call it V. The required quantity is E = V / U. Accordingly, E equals 1.01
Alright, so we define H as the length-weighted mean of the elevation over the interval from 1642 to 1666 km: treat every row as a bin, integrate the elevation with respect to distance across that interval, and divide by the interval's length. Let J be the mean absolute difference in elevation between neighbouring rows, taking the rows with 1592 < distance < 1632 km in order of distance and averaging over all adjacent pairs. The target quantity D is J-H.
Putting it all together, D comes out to -451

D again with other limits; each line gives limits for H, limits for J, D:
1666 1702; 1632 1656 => -463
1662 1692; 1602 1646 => -463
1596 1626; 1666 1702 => -447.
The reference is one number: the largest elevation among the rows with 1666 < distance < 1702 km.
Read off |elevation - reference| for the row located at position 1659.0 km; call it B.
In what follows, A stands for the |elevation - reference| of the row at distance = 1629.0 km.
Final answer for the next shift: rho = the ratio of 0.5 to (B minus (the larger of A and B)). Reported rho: -0.07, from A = 44.4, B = 37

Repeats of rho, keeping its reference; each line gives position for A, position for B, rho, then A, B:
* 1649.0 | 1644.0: -0.04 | 43.4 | 31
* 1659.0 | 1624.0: -0.05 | 37.1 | 28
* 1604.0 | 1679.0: -0.01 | 48.1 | 7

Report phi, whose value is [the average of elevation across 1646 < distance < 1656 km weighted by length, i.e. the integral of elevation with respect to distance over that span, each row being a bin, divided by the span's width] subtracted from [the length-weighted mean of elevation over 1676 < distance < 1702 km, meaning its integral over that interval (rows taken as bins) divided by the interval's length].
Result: 15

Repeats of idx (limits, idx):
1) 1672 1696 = 1934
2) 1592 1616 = 1889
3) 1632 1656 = 1877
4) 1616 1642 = 1879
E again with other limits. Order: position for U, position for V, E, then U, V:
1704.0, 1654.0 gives 1.00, 458.3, 458.7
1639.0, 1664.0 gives 0.96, 474.2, 454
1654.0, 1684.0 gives 1.10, 458.7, 504.8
